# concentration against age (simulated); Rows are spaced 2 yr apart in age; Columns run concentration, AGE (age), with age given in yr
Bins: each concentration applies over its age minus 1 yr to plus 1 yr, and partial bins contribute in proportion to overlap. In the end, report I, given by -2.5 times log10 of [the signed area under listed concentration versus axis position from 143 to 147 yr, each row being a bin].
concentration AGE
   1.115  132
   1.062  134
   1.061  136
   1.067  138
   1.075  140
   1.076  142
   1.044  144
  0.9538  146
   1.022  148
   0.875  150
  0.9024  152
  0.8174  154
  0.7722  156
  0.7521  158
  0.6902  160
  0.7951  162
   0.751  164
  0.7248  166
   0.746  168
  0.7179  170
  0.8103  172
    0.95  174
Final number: -1.50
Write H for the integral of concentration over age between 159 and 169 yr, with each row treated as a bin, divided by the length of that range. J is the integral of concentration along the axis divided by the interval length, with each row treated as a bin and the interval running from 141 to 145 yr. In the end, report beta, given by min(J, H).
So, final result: 0.741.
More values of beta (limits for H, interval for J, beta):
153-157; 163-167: 0.738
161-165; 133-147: 0.773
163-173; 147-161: 0.750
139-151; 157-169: 0.743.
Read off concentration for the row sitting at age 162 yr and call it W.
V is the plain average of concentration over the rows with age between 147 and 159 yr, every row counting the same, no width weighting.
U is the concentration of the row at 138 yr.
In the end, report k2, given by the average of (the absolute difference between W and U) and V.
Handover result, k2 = 0.56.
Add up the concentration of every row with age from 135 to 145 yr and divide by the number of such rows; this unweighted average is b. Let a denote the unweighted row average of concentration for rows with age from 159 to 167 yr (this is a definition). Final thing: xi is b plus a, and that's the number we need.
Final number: 1.80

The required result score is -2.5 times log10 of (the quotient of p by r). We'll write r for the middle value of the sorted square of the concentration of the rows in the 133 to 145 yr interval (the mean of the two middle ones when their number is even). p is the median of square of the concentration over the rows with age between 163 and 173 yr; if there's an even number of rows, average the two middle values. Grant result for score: 0.8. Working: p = 0.56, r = 1.13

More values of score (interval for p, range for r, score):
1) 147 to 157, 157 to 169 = -0.3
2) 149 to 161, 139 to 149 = 0.6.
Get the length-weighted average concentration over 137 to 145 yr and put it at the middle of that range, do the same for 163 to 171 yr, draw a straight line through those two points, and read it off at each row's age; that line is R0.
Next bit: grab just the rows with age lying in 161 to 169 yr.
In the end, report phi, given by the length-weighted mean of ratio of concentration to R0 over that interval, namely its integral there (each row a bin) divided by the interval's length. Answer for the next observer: 0.99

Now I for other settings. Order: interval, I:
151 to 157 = -1.74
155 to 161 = -1.62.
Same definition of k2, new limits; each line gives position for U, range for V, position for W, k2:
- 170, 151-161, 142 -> 0.57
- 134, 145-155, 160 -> 0.64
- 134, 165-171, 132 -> 0.39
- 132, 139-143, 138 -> 0.56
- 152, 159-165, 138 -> 0.46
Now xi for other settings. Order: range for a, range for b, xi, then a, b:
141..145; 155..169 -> 1.81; 1.06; 0.75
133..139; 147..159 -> 1.92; 1.06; 0.86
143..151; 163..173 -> 1.72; 0.97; 0.75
